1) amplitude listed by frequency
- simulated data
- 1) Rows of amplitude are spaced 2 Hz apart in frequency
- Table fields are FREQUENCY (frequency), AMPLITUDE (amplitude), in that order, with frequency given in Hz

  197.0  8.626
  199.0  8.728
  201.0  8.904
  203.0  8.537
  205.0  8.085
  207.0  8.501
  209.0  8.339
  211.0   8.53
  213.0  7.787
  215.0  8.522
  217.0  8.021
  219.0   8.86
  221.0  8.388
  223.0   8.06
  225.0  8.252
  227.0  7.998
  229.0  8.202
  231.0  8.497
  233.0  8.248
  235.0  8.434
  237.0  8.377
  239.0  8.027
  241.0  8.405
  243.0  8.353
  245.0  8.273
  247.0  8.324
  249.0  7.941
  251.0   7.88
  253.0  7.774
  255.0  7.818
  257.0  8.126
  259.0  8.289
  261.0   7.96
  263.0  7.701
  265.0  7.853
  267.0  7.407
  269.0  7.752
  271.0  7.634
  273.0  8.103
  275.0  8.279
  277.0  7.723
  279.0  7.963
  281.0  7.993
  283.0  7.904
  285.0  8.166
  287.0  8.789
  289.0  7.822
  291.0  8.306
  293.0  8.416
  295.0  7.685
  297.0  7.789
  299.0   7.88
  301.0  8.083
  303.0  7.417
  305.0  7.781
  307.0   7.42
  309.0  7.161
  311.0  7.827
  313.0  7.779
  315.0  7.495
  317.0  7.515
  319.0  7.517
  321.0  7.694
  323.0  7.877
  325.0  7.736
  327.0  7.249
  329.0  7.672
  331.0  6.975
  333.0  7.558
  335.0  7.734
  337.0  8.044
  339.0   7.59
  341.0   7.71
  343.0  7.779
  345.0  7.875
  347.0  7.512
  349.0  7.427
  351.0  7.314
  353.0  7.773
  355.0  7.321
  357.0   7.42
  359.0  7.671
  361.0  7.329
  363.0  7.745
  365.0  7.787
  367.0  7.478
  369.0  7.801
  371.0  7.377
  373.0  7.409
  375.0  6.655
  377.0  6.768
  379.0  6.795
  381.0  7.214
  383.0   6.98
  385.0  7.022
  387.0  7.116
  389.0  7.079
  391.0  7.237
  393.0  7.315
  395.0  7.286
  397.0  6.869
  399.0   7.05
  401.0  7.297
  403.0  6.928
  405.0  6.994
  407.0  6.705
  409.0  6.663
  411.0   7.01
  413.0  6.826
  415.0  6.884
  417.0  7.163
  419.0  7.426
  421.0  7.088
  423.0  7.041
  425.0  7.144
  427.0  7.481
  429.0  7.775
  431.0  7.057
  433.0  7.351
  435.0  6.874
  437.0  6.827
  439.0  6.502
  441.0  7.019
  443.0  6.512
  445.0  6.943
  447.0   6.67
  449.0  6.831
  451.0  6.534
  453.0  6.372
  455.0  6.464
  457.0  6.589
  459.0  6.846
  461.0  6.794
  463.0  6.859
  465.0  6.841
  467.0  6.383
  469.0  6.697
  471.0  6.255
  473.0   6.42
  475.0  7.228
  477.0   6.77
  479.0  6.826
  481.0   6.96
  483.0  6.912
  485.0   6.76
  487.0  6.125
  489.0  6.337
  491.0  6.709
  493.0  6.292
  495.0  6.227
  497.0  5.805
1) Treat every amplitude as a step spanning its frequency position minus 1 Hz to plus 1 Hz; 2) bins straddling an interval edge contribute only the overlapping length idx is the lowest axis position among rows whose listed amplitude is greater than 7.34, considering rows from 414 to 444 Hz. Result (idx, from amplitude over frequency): 419.0 Hz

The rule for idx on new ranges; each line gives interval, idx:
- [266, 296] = 267.0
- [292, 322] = 293.0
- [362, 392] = 363.0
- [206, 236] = 207.0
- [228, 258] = 229.0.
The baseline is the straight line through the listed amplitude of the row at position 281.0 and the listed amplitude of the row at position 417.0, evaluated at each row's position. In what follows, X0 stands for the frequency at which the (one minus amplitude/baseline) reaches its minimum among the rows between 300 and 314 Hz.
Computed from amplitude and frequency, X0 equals 301.0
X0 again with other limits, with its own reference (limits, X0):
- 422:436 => 429.0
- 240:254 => 241.0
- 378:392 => 391.0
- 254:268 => 259.0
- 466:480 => 475.0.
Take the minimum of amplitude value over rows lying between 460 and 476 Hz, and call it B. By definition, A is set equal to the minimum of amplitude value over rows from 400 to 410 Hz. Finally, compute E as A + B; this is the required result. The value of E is 12.9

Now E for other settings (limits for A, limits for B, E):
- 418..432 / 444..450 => 13.7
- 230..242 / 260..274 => 15.4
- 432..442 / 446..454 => 12.9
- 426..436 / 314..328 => 14.1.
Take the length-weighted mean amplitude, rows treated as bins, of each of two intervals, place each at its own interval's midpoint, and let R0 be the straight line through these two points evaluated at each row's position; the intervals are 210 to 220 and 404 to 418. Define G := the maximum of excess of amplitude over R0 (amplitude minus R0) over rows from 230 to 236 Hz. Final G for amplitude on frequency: 0.27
